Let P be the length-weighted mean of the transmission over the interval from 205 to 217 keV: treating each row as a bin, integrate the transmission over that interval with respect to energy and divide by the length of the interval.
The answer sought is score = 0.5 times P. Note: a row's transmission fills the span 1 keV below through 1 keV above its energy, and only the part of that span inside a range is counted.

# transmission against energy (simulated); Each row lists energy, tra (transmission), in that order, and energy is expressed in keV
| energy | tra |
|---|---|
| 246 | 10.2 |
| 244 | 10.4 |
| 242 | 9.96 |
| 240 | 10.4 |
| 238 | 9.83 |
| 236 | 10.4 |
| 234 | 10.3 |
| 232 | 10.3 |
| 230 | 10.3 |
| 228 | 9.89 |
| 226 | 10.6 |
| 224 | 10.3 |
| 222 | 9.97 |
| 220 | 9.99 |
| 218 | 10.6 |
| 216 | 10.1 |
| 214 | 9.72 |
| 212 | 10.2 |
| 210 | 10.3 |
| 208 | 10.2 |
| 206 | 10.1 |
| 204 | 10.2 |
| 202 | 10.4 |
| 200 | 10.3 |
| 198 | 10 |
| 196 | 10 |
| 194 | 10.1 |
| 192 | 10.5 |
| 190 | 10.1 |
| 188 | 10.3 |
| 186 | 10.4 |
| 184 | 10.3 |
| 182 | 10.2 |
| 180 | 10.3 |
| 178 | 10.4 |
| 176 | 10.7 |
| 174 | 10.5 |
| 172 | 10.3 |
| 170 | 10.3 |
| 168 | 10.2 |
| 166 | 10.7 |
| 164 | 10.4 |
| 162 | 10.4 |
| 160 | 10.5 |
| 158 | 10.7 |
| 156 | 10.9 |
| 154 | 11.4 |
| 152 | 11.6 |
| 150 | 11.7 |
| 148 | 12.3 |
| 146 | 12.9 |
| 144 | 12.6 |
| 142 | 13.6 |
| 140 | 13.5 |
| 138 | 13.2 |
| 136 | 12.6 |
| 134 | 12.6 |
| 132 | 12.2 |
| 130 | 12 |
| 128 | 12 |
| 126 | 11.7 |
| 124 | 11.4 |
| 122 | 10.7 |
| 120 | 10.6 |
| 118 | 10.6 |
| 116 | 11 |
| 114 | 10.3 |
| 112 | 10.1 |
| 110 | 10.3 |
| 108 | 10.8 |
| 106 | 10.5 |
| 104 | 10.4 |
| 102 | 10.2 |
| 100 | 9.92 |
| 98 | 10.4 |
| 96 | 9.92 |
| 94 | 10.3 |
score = 5.05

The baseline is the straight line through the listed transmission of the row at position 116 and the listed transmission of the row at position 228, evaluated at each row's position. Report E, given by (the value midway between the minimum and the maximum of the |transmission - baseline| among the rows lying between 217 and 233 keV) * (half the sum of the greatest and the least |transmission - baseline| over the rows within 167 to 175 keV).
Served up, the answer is 0.06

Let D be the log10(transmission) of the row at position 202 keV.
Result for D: 1.02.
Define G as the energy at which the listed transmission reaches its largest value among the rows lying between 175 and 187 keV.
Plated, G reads 176 keV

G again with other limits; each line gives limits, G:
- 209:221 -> 218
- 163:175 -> 166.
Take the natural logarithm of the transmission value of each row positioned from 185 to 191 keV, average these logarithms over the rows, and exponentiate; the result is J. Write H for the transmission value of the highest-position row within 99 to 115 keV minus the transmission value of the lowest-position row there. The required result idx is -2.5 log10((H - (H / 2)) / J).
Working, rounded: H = 0.4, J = 10.3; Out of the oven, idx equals 4.3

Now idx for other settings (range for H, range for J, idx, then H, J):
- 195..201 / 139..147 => 4.9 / 0.3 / 13.1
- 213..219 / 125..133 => 3.6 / 0.9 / 12.0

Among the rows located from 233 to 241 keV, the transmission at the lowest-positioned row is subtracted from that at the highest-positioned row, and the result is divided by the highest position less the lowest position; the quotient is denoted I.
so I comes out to 0.02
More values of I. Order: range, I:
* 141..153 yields -0.20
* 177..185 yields -0.02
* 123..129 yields 0.15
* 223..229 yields -0.10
